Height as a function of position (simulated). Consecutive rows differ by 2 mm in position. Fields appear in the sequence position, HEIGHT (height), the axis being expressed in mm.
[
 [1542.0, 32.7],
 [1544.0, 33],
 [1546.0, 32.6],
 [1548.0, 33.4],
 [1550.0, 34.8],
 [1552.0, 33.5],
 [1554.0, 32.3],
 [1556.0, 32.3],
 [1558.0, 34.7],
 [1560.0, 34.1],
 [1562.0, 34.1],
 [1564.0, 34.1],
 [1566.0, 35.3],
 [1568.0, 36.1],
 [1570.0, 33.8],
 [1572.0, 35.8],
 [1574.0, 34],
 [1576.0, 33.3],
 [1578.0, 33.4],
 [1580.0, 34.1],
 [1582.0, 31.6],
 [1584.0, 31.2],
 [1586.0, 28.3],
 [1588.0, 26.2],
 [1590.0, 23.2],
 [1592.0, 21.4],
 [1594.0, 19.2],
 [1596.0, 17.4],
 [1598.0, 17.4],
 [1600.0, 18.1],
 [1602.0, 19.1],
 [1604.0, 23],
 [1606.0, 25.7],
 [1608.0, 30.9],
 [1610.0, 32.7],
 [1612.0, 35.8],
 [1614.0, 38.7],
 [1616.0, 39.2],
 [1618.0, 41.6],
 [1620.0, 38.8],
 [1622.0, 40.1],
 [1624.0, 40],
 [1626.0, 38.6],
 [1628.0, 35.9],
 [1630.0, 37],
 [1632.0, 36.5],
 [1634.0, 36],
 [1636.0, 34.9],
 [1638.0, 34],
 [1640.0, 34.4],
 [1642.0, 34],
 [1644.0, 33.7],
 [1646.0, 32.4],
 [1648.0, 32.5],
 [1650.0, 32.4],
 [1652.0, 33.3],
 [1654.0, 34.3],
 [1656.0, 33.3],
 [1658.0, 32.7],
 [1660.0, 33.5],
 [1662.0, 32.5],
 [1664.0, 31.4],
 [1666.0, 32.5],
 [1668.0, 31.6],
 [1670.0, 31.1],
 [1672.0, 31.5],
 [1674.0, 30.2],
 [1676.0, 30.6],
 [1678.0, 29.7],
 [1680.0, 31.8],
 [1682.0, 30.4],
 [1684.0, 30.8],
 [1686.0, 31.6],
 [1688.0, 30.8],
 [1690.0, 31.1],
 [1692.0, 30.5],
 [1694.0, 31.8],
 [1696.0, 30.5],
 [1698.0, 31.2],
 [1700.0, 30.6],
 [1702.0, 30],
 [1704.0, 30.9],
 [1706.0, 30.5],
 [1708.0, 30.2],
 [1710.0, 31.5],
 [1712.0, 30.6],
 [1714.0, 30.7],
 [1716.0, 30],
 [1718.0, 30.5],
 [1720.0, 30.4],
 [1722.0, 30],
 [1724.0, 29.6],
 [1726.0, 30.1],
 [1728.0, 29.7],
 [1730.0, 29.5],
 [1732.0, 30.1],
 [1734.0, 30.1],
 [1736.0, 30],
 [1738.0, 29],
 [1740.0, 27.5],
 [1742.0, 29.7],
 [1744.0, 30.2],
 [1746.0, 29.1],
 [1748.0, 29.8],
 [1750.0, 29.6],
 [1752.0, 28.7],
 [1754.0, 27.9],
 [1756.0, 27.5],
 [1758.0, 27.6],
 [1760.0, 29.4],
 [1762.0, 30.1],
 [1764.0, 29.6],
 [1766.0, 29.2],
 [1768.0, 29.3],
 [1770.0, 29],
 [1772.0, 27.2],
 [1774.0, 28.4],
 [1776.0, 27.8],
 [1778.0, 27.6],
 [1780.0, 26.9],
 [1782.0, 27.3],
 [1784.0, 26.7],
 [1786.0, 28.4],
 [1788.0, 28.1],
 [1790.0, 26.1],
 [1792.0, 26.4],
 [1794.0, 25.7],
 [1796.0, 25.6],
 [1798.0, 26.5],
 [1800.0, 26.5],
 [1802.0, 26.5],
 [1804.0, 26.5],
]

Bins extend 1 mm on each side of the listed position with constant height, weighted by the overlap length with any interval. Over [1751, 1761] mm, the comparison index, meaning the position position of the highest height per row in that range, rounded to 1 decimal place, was 1760.0 mm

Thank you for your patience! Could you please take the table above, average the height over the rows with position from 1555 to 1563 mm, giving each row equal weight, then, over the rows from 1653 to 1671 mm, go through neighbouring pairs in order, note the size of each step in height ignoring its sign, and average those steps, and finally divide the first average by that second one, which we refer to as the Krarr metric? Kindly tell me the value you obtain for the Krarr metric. 39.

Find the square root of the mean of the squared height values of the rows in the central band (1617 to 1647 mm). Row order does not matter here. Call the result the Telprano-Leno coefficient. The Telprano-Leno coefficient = 37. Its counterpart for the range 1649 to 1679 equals 32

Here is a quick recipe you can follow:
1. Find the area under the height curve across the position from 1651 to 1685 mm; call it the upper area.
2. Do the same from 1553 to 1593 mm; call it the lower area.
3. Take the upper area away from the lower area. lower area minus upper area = 196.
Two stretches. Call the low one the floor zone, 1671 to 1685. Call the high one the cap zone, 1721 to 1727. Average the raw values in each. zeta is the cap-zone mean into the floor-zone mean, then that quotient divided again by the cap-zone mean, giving 0.0344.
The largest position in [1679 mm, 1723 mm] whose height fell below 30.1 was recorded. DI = 1722.0 mm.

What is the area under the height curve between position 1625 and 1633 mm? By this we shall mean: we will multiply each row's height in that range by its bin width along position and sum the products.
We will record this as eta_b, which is 296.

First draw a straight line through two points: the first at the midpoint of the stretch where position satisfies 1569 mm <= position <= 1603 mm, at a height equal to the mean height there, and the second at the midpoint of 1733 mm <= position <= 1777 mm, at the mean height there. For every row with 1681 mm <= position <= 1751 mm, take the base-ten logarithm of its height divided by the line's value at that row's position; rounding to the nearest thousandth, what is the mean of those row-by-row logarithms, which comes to 0.026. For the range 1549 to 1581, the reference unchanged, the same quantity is 0.107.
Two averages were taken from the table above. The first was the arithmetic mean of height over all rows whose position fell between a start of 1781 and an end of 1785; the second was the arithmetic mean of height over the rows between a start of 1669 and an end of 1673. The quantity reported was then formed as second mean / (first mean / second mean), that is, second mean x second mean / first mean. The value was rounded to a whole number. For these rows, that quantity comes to 36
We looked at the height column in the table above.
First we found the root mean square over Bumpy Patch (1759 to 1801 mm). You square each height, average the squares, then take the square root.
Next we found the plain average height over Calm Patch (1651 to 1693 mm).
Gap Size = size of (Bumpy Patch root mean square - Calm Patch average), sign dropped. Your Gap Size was 3.9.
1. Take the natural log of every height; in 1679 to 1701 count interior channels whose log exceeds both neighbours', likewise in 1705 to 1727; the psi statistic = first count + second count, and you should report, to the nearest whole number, 7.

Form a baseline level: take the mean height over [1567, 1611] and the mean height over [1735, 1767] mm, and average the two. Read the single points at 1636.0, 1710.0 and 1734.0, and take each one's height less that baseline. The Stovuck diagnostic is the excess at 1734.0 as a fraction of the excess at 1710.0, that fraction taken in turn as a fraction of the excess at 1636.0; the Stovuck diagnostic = 0.09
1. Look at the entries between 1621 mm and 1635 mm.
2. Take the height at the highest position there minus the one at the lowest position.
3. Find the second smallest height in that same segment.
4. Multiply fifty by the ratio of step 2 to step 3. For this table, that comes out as -5.7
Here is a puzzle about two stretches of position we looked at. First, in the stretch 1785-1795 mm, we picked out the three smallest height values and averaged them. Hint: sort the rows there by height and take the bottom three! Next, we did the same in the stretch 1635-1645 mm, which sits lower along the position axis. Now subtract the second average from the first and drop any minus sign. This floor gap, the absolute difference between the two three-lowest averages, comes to 7.8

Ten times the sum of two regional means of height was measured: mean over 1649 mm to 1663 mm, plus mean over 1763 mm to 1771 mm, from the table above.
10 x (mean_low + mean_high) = 624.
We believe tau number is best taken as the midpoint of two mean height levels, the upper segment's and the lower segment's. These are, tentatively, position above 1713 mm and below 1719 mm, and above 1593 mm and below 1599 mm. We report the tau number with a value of 24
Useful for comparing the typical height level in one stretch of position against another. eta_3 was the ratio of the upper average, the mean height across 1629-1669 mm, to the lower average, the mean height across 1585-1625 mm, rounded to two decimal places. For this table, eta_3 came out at 1.17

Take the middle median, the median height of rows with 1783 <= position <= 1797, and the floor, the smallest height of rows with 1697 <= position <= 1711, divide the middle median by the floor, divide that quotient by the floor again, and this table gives 0.029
